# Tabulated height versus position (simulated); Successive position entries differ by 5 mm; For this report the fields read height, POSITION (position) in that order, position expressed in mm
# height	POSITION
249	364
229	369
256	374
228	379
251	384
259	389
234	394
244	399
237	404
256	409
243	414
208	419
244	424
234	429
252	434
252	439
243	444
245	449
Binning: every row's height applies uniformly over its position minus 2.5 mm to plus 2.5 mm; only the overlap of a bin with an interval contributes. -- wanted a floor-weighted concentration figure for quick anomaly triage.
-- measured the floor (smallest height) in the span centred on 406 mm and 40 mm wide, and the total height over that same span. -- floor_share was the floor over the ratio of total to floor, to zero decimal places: 22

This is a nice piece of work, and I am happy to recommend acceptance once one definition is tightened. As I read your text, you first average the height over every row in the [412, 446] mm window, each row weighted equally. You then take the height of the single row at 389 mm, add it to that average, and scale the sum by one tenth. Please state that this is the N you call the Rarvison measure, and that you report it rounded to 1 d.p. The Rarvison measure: 49.8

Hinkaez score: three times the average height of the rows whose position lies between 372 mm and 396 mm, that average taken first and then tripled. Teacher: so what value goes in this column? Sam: 737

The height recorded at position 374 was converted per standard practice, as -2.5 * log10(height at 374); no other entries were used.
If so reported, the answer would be -6.02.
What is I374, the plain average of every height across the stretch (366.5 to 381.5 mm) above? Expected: 238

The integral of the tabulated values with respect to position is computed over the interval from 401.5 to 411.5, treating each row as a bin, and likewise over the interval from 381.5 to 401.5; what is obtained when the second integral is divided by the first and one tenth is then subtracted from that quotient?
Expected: 1.9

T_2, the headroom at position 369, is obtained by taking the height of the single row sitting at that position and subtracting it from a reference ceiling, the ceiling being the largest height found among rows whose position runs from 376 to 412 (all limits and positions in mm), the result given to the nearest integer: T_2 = 30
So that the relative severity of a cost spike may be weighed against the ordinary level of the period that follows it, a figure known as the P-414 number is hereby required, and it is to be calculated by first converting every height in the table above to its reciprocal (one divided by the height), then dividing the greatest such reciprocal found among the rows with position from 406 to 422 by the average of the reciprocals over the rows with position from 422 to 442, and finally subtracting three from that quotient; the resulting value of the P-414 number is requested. -1.82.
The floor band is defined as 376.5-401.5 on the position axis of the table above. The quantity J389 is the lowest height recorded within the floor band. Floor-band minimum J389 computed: 228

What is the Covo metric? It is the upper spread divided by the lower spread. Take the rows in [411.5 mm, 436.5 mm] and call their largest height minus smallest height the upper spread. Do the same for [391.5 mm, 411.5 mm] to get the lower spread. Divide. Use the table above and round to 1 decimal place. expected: 2.0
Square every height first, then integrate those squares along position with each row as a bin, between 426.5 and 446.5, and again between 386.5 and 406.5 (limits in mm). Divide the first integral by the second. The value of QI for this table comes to 1.01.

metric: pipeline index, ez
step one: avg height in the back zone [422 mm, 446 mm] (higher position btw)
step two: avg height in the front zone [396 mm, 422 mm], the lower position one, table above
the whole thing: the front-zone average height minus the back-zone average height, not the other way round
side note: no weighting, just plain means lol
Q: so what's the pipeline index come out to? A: -7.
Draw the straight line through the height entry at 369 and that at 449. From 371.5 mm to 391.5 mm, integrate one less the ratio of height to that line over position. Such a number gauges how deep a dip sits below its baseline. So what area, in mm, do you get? -1.5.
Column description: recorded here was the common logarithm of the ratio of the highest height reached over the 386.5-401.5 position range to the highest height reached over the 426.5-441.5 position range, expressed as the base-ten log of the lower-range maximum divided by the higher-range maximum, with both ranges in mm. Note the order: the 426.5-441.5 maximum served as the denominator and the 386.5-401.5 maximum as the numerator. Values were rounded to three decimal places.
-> 0.012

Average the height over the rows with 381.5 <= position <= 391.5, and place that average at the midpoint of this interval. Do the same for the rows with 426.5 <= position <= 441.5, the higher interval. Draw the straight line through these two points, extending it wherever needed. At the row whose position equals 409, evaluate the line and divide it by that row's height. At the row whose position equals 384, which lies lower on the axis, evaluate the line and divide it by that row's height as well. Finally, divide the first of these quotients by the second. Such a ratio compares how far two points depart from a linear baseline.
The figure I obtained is 0.962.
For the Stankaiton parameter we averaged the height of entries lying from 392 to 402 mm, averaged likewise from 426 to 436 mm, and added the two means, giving 482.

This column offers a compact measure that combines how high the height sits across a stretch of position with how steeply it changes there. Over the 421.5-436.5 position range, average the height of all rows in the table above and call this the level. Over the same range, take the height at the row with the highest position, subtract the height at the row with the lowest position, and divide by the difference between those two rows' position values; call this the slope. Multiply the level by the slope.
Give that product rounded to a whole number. 195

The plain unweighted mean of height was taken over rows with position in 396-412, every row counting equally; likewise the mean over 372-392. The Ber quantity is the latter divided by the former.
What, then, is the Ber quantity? 1.01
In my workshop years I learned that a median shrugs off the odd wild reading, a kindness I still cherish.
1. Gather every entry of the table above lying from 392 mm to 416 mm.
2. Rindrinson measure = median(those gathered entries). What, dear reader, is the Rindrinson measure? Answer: 243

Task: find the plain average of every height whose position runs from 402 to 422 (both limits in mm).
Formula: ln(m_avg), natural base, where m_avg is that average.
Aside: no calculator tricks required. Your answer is 5.46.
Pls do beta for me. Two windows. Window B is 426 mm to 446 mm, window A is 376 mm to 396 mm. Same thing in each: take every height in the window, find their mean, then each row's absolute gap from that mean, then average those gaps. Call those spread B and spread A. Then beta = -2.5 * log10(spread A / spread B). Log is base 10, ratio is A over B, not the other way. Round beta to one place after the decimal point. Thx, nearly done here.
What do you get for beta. -0.6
